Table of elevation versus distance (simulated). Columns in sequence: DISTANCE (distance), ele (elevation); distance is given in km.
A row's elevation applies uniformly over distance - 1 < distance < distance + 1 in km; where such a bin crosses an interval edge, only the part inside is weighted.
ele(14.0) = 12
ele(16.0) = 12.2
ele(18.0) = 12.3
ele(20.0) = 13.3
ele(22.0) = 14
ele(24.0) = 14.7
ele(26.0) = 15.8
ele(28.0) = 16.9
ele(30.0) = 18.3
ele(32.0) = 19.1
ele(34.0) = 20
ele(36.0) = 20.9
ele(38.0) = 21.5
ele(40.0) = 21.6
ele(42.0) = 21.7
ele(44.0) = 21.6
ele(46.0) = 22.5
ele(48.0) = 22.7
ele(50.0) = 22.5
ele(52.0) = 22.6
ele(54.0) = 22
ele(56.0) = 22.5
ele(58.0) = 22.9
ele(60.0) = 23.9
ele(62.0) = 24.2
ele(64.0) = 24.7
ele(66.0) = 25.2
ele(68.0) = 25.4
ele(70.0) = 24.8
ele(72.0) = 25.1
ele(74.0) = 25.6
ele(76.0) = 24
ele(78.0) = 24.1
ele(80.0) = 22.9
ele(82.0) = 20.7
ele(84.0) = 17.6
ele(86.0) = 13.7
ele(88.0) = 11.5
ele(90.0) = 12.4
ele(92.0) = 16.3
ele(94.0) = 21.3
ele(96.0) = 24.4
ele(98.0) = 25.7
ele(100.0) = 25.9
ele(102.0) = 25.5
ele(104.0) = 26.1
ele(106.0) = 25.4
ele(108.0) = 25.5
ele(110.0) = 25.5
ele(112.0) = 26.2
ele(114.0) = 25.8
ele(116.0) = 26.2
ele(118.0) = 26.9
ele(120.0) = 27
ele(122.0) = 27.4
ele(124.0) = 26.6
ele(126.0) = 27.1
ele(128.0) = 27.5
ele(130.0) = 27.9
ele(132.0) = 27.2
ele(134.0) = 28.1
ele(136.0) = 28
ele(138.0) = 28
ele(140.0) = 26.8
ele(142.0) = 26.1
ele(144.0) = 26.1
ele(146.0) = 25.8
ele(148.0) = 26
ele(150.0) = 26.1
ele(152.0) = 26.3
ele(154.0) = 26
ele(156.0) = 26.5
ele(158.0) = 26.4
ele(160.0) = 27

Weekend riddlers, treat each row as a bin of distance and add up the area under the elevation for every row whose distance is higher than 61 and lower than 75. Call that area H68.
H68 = 350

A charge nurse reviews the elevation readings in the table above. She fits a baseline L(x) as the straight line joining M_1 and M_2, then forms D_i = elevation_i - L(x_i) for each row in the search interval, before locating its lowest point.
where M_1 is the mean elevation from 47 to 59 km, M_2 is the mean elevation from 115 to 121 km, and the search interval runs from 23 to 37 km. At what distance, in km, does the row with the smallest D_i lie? 24.0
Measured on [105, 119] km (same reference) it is 110.0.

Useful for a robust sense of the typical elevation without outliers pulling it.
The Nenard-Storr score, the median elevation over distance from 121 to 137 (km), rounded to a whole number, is 27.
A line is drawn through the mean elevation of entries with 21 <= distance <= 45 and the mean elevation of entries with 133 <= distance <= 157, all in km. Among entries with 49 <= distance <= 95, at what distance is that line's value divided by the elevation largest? 88.0 km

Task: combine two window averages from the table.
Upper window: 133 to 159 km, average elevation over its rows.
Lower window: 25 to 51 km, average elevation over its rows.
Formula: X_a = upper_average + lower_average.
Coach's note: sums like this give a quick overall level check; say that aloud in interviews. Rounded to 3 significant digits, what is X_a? 47.0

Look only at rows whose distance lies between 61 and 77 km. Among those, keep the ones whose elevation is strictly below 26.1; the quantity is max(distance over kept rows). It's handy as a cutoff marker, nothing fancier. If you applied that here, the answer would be 76.0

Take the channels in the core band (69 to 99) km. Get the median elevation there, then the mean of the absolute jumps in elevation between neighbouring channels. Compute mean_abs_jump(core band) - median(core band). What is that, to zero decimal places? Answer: -21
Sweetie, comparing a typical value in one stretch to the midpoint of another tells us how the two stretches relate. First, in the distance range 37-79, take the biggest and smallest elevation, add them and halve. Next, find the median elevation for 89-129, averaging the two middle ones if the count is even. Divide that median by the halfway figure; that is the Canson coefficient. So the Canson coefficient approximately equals 1.1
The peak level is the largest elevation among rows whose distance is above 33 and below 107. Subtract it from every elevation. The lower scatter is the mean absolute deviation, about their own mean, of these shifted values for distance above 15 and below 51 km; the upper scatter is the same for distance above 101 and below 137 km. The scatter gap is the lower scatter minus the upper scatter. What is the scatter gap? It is 2.5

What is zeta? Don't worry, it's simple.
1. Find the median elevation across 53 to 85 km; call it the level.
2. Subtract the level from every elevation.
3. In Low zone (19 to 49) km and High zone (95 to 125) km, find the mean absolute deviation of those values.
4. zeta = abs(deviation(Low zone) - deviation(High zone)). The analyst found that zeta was 2.2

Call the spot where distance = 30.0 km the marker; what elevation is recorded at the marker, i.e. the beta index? 18.3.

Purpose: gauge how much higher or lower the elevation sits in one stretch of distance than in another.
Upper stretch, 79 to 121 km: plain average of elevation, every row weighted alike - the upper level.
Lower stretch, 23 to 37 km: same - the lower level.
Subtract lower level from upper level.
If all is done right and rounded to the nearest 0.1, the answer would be 4.5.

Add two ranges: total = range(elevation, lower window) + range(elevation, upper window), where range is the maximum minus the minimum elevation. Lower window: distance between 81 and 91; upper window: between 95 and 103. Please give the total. 11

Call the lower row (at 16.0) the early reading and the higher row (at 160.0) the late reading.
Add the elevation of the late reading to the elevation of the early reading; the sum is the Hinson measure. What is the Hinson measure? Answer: 39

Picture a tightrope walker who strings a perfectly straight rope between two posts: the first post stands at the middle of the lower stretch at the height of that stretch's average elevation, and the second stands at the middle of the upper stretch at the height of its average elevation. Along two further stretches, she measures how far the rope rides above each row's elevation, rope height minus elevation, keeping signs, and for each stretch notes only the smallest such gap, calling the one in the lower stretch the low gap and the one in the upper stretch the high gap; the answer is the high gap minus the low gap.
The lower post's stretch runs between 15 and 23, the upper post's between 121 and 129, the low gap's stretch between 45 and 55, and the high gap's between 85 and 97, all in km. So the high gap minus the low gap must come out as 4.8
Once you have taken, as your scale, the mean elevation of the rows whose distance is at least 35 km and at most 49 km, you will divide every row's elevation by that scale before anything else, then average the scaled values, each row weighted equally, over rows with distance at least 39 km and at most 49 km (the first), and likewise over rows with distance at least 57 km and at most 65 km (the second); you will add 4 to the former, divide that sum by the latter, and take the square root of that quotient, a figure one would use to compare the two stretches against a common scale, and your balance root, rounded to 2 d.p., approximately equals 2.14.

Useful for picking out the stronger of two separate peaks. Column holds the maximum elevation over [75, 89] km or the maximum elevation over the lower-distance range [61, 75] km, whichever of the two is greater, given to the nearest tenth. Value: 25.6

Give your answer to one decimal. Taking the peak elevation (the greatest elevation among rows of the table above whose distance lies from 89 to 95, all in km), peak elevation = 21.3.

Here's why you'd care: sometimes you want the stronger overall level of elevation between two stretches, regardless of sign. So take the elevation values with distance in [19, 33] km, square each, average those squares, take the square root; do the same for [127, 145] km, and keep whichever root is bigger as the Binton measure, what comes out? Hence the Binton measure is 27.3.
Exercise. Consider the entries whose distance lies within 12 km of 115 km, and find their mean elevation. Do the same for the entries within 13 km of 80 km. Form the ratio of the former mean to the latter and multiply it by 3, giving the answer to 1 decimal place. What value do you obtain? 3.9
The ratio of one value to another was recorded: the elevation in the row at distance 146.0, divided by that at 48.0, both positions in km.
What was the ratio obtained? 1.14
